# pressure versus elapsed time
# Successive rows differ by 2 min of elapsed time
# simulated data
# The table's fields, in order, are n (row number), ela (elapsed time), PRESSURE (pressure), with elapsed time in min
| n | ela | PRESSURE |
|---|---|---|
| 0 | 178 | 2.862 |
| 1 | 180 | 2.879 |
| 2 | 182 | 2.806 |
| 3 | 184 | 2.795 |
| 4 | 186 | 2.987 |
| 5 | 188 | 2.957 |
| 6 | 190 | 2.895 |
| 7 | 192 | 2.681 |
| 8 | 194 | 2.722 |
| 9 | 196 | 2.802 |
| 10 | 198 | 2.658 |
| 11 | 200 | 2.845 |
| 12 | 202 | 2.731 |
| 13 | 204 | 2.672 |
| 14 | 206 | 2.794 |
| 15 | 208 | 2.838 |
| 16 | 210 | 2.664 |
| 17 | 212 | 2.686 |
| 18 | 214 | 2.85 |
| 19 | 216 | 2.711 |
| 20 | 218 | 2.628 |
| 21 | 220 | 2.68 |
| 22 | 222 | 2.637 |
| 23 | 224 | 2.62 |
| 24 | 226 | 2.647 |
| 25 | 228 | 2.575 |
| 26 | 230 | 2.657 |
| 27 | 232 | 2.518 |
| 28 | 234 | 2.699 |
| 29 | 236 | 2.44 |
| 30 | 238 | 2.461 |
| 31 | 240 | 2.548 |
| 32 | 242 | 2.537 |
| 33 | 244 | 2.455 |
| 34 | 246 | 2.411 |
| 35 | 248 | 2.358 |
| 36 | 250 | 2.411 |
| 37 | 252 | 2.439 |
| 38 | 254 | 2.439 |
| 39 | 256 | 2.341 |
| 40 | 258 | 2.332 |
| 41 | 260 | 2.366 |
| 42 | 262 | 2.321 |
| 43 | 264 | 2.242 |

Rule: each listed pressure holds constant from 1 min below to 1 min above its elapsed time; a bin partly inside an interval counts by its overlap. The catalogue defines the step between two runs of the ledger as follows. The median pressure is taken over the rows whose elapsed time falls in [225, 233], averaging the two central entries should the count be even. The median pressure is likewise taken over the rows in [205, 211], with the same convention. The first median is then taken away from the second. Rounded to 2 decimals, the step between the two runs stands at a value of 0.18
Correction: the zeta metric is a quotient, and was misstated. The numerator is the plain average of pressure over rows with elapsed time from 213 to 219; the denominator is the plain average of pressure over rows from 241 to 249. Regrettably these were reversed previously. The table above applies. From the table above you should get 1.12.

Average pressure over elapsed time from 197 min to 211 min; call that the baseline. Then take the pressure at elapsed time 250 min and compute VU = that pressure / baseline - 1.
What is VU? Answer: -0.12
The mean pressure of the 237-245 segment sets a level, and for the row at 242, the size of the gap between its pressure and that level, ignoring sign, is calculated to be 0.04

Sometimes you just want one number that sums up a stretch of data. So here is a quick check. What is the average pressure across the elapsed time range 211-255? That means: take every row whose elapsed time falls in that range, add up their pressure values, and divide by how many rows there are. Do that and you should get 2.56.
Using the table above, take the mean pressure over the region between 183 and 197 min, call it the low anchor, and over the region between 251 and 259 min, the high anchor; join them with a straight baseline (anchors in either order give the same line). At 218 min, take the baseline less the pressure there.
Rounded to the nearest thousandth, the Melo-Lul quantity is 0.014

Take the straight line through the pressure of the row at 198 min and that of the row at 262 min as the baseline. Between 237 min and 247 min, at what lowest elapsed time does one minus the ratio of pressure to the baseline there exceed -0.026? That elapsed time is 238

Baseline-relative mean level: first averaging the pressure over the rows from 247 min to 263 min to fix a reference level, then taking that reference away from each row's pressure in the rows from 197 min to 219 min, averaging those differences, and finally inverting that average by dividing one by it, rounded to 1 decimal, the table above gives 2.8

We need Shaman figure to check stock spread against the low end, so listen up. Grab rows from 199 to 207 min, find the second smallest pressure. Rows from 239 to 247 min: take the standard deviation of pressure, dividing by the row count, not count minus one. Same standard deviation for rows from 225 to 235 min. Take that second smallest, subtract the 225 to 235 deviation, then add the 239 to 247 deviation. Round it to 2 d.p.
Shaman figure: 2.72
